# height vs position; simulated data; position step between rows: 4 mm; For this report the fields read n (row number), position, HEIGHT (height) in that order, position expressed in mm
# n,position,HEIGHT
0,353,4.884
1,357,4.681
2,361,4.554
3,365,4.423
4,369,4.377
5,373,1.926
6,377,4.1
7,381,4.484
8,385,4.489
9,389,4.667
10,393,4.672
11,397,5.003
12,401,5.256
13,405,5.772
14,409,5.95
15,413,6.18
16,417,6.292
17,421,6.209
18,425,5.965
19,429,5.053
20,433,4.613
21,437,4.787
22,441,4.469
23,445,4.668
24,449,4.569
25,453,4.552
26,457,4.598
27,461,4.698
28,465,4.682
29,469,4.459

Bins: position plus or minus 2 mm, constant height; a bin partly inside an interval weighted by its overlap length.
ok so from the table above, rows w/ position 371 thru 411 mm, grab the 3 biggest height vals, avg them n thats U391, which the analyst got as 5.7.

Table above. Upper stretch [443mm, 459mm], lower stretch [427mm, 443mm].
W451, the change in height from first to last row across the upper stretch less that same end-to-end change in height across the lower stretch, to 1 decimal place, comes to 0.5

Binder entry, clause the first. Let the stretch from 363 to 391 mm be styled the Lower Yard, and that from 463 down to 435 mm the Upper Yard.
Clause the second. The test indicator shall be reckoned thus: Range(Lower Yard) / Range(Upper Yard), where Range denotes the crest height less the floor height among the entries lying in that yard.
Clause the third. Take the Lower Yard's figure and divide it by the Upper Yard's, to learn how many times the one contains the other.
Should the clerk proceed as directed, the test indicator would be 8.6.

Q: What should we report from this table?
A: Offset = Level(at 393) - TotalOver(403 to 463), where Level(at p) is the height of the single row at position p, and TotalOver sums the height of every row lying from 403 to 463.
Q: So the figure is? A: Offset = -73.7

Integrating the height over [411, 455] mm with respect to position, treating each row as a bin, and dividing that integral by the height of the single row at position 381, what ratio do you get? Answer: 51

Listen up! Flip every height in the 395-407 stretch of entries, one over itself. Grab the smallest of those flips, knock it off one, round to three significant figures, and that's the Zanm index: 0.827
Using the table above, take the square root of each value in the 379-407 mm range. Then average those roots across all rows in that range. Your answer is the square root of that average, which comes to 1.49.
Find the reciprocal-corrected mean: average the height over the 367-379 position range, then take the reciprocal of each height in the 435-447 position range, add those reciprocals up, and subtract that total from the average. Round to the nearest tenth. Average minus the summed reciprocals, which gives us 2.8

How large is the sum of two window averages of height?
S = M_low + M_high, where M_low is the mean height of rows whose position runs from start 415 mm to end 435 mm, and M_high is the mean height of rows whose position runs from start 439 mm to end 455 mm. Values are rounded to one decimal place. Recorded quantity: 10.2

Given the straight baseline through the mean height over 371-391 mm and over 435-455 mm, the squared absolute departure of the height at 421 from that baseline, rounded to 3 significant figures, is 3.44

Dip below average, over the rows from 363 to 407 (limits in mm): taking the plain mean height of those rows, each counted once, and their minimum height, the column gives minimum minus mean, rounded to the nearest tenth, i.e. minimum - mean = -2.5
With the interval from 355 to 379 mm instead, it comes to -2.1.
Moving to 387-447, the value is -0.8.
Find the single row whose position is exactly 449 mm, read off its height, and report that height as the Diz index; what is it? 4.569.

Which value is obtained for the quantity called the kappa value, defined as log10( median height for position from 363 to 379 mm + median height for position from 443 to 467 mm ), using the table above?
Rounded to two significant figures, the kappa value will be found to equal 0.95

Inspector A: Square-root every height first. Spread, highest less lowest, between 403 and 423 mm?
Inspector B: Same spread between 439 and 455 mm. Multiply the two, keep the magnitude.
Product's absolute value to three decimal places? 0.005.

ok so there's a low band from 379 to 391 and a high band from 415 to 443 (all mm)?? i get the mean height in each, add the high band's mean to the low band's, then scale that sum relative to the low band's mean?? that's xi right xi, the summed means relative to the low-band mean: 2.17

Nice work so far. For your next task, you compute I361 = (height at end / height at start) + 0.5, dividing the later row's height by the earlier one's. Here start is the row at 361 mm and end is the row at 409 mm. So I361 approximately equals 1.81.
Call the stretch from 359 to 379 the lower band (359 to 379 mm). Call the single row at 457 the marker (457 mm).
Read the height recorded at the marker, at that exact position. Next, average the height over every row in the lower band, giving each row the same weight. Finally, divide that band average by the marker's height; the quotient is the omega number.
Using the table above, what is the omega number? 0.84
